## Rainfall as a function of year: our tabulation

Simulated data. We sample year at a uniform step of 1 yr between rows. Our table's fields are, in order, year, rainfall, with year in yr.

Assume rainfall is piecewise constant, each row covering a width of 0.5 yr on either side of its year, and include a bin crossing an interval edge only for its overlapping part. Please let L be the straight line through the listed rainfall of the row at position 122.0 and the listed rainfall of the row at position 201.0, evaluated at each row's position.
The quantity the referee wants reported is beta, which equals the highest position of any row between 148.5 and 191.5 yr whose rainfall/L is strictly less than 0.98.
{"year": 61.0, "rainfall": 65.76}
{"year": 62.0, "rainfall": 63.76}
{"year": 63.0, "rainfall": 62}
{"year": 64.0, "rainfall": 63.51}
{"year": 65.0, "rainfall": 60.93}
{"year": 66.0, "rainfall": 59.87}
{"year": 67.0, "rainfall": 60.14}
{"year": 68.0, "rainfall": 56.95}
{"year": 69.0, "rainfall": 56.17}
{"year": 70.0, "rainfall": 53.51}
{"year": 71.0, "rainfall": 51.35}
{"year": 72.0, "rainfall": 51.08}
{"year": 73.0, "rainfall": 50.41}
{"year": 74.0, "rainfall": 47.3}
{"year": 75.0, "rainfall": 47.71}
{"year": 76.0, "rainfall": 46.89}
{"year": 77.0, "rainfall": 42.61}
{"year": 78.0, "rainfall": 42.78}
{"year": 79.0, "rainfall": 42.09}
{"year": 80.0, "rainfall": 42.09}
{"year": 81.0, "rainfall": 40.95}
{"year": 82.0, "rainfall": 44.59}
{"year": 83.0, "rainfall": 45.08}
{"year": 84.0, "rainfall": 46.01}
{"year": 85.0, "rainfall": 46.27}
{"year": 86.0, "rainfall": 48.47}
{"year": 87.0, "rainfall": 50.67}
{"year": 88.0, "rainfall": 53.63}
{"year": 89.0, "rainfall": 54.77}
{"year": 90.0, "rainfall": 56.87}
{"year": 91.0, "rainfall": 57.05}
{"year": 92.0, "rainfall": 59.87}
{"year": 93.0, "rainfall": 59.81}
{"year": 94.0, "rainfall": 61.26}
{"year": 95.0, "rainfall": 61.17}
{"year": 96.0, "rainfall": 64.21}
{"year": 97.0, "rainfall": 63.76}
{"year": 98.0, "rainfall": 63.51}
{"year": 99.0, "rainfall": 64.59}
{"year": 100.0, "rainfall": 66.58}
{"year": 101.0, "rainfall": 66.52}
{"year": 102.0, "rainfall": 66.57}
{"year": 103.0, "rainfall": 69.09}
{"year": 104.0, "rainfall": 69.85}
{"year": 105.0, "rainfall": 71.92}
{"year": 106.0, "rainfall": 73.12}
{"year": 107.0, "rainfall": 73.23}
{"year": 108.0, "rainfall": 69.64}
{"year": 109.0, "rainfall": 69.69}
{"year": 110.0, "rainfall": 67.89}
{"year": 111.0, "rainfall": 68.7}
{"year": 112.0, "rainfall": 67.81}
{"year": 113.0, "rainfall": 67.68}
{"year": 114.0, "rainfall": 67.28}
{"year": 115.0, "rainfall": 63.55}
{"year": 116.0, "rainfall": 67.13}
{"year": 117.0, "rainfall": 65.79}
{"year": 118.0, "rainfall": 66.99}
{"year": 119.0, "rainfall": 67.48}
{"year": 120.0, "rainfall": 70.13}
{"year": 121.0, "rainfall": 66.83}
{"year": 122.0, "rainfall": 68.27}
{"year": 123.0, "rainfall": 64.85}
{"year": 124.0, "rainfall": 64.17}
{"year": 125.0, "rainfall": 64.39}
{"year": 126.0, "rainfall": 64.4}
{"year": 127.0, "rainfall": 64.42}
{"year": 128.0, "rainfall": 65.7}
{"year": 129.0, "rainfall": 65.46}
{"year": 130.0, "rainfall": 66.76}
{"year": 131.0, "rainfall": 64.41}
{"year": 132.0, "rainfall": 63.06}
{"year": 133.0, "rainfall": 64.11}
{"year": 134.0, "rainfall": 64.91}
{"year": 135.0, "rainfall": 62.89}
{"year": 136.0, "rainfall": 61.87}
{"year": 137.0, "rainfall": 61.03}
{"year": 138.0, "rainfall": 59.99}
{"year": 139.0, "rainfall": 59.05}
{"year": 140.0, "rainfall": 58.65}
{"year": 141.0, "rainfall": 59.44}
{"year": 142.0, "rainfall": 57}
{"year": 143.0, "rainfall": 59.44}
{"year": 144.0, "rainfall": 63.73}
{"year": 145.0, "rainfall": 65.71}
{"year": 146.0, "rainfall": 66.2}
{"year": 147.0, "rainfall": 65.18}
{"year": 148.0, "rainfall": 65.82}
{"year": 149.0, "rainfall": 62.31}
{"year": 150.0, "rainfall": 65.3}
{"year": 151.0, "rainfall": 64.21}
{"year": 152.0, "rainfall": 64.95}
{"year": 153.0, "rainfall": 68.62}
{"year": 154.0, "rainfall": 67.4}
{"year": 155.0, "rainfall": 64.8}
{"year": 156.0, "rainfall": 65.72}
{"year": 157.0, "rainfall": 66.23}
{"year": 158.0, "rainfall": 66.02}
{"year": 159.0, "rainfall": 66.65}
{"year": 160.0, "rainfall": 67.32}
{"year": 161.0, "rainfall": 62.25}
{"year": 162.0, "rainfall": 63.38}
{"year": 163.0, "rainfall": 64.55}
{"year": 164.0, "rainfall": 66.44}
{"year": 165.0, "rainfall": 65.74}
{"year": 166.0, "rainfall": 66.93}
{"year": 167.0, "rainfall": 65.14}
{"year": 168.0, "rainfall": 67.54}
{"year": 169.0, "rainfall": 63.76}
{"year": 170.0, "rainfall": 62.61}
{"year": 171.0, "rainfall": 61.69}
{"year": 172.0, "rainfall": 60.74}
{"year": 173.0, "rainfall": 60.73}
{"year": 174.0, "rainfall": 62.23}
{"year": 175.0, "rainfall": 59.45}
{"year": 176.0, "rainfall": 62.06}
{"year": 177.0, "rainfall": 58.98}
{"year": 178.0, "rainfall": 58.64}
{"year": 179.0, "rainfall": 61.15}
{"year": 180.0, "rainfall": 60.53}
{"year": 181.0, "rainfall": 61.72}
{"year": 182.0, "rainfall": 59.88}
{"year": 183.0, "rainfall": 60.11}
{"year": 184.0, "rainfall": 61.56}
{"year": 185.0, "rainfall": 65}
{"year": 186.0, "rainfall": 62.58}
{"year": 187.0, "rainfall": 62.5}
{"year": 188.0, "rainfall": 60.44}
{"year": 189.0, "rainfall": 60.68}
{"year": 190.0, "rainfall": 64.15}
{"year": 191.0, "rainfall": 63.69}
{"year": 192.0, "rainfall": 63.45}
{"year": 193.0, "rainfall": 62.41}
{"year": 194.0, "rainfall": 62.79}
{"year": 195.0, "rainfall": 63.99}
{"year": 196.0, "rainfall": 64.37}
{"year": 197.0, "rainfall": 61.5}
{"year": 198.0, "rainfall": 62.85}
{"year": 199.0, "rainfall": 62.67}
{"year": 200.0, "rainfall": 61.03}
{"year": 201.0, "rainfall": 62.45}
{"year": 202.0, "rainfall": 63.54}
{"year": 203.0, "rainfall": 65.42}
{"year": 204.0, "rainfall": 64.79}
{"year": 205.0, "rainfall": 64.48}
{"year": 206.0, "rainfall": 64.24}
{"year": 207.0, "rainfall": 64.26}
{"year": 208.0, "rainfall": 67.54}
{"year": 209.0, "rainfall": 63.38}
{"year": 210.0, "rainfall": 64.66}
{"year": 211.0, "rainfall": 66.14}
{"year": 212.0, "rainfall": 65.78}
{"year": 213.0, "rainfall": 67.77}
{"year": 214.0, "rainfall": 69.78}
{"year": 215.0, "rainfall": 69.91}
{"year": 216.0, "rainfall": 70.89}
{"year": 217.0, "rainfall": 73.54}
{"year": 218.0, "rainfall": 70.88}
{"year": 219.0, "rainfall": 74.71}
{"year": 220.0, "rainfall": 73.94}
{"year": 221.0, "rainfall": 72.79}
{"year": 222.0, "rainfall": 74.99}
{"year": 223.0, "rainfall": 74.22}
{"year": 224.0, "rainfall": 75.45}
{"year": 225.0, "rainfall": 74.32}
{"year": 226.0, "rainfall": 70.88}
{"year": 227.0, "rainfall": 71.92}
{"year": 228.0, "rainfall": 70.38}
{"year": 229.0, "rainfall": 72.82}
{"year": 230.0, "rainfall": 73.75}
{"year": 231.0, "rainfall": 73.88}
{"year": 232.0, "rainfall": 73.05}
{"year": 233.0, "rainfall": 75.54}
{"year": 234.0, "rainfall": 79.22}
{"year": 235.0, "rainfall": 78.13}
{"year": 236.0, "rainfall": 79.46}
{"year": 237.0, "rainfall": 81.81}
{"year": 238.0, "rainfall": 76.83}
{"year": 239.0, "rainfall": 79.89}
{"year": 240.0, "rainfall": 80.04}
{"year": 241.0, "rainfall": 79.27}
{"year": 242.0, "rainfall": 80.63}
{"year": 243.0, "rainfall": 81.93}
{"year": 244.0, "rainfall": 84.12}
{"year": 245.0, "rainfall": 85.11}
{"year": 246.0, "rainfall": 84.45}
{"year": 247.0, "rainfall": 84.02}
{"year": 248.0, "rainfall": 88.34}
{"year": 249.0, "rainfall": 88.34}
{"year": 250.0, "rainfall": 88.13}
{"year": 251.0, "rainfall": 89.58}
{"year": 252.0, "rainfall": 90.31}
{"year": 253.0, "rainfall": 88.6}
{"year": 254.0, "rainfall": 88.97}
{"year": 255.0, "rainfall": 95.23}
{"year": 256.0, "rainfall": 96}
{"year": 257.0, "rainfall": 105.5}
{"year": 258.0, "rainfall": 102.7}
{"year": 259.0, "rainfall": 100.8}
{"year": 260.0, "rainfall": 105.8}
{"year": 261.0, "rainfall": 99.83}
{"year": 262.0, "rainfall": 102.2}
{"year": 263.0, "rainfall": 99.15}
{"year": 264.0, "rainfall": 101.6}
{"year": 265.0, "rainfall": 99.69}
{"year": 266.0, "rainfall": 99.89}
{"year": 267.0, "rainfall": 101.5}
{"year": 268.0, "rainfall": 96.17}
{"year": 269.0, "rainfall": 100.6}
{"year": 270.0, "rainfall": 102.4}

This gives 189.0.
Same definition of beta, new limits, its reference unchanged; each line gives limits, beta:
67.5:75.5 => 75.0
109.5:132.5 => 132.0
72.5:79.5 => 79.0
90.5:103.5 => 102.0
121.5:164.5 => 162.0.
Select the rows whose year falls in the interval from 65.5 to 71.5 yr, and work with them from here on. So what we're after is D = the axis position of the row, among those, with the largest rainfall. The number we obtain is 67.0 yr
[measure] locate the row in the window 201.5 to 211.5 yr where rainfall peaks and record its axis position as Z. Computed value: 208.0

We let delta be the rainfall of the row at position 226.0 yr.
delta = 70.88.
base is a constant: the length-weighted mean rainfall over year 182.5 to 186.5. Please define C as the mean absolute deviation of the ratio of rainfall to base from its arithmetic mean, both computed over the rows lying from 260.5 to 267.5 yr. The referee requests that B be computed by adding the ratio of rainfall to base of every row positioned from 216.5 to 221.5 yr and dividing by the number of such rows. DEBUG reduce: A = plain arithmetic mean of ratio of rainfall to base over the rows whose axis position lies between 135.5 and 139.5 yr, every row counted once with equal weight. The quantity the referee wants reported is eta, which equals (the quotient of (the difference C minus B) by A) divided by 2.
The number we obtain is -0.60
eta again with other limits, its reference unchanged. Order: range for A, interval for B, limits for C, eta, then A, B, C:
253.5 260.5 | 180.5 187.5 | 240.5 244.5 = -0.30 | 1.59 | 0.99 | 0.025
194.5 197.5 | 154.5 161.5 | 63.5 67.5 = -0.51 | 1.02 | 1.05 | 0.019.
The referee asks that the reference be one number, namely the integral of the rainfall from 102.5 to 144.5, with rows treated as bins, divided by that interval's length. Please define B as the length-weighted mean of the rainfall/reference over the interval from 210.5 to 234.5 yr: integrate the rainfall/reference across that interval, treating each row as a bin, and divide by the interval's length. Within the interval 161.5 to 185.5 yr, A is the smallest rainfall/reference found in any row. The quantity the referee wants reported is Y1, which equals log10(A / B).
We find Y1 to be -0.09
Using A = 0.90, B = 1.10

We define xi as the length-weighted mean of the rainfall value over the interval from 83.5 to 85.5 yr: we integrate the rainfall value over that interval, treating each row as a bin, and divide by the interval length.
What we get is 46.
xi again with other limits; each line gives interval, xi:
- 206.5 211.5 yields 65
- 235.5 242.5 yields 80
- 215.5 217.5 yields 72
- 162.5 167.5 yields 66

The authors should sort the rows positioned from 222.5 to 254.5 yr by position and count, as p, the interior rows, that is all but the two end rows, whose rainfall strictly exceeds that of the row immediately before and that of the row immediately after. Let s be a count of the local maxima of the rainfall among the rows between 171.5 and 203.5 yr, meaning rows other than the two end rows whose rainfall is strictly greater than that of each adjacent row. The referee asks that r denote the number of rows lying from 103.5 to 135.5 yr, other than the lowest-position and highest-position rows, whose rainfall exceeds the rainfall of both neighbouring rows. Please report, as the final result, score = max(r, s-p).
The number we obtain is 9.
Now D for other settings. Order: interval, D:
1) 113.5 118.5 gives 114.0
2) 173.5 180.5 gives 174.0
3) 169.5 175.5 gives 170.0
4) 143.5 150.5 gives 146.0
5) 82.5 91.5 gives 91.0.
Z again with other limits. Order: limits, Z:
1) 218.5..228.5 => 224.0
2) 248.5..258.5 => 257.0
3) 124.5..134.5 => 130.0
